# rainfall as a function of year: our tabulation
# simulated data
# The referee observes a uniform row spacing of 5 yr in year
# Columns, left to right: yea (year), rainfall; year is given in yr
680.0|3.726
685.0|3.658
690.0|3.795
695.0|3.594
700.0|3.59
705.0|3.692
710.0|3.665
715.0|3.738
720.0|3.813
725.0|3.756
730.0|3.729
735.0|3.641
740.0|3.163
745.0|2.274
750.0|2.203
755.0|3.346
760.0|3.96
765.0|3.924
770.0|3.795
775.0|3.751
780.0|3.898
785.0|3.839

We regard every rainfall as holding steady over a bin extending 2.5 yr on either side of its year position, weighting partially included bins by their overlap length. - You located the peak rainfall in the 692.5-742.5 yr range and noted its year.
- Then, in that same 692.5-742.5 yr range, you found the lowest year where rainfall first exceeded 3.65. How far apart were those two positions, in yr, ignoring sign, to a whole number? 15 yr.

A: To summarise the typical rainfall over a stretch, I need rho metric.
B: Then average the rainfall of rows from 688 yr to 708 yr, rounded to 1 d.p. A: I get 3.7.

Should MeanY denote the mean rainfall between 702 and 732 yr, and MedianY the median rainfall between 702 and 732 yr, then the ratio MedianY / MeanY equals 1.00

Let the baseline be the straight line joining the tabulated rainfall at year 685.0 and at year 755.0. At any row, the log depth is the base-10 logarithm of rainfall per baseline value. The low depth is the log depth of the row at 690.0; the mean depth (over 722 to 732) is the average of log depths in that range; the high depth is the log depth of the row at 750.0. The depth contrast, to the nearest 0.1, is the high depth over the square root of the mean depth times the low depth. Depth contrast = -7.4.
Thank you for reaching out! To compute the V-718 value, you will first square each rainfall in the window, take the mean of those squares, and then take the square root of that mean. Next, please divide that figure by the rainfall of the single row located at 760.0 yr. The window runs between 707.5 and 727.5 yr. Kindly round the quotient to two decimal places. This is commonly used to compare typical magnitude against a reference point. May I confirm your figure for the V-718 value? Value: 0.95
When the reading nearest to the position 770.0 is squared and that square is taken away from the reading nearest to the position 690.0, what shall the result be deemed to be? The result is -10.6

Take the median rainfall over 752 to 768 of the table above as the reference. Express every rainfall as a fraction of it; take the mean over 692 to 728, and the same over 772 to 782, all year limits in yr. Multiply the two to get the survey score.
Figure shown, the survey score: 0.92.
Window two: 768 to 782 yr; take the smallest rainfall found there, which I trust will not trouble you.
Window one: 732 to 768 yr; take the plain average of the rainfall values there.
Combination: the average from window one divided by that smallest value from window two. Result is 0.86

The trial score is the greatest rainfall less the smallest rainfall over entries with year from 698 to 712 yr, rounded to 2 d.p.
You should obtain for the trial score 0.10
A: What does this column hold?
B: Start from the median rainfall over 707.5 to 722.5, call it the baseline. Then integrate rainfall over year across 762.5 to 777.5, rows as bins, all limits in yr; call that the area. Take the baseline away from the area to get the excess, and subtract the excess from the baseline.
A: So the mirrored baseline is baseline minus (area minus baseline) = -50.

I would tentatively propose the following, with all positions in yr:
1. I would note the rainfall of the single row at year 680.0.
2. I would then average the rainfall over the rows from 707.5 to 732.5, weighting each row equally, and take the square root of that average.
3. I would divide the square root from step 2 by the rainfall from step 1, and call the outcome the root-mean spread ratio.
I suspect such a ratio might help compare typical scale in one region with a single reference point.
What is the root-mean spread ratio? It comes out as 0.519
